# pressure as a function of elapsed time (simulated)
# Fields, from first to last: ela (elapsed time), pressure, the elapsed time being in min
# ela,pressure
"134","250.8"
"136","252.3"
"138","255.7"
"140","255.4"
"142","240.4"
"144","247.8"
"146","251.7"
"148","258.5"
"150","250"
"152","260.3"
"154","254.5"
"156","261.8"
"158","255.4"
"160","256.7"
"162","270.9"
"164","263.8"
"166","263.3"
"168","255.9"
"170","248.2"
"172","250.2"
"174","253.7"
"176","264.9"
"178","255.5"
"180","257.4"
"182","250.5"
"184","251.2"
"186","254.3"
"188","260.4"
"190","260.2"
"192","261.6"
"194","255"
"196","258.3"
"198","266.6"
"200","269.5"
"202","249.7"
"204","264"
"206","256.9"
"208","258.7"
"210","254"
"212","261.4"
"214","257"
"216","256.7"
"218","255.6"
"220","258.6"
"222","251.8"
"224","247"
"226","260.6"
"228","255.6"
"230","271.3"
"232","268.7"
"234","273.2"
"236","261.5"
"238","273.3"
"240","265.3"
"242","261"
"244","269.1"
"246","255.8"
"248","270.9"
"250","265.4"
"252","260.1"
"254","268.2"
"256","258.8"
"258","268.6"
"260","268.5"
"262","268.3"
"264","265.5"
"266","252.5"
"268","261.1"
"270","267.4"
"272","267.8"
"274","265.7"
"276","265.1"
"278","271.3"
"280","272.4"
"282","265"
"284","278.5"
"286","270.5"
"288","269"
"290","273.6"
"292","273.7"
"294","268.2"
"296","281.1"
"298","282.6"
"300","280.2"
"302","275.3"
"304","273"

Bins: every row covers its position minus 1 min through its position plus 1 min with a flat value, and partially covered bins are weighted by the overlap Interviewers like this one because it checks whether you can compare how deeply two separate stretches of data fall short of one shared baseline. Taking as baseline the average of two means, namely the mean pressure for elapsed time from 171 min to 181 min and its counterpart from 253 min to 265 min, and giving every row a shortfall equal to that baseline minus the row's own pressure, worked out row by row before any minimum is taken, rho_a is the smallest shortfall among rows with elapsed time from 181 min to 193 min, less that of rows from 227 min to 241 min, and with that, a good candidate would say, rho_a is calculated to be 12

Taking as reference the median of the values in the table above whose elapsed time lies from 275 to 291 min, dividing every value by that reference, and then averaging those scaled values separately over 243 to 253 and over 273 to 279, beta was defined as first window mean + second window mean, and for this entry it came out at 1.96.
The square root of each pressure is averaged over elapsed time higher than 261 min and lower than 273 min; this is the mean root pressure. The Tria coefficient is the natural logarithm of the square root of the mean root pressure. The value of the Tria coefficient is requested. 1.39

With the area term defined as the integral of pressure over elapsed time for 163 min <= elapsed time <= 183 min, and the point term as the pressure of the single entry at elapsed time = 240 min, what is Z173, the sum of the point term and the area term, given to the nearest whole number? 5392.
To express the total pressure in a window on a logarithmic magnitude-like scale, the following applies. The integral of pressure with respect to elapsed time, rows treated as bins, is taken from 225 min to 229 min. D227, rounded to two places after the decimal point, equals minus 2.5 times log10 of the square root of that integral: -3.77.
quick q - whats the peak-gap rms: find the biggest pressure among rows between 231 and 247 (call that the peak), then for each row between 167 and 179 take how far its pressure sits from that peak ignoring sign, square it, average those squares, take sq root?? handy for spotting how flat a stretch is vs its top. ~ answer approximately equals 19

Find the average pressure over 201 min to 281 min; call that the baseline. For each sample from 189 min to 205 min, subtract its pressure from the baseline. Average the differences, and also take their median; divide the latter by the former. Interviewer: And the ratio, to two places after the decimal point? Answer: 0.86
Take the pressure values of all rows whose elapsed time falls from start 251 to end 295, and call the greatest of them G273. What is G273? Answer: 278.5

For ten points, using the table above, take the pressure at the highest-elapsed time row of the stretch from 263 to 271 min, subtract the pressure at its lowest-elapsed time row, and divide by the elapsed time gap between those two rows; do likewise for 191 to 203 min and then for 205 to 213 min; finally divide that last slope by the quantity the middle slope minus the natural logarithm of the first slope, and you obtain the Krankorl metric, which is -19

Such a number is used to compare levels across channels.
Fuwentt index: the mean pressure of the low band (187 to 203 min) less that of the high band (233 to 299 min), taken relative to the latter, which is -0.029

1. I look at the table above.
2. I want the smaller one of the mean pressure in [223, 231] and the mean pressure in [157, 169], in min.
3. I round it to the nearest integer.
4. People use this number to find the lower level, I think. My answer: 259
